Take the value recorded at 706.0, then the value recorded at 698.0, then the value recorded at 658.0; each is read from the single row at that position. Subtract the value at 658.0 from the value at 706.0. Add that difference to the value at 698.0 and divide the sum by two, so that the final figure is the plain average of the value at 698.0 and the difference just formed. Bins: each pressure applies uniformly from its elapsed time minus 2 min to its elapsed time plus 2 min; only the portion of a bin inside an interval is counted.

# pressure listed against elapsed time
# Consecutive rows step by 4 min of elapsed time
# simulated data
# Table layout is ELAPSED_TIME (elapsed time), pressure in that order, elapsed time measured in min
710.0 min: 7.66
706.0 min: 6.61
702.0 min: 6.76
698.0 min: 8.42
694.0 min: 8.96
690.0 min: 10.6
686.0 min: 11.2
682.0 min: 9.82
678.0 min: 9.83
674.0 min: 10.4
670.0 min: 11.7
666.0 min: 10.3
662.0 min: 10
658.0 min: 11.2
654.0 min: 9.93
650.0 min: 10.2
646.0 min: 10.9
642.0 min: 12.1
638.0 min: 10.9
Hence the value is 1.9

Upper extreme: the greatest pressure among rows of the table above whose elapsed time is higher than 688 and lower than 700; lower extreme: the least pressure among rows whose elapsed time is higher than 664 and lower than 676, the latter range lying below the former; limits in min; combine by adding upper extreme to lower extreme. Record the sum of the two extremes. 20.9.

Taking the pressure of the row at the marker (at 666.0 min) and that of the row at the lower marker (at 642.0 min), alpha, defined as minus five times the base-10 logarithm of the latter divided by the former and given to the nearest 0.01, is -0.35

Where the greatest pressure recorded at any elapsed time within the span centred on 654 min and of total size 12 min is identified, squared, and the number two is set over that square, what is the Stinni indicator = 0.0159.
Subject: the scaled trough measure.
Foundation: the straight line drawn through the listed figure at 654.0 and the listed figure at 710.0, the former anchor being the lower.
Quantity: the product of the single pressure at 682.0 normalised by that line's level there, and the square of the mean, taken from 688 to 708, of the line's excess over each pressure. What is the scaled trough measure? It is 0.0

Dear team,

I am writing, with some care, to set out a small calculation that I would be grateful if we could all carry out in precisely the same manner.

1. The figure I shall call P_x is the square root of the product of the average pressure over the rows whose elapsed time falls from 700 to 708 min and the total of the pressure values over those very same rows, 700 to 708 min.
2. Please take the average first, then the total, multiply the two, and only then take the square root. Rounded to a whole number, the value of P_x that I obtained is 9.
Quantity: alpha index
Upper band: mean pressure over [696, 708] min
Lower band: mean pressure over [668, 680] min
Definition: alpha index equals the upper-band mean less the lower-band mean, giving -3.4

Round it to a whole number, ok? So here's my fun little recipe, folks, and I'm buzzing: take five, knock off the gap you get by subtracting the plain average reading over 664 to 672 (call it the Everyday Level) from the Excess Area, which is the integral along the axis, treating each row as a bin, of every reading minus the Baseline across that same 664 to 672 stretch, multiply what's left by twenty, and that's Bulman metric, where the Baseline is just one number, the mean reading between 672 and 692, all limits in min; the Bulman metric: 219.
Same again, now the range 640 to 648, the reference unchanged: 149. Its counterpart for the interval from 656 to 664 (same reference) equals 275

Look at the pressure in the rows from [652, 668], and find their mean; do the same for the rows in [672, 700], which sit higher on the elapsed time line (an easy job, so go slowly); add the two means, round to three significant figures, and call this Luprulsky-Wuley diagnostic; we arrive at 20.2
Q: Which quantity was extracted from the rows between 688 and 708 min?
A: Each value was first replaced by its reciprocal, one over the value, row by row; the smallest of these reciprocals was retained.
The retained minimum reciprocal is 0.0943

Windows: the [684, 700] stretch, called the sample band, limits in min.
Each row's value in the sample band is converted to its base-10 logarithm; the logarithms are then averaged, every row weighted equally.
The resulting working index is 0.99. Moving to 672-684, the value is 1.00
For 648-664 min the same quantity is 1.01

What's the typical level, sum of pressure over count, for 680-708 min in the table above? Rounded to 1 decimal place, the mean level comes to 8.9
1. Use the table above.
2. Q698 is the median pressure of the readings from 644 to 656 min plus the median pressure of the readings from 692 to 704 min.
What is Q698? 18.6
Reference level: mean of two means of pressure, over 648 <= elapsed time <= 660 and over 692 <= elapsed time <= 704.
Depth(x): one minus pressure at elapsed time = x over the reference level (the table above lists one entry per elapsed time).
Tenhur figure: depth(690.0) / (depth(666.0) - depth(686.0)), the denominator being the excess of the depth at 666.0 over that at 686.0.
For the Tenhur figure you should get -1.5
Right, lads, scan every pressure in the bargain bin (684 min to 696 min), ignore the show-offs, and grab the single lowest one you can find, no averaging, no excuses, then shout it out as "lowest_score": 8.96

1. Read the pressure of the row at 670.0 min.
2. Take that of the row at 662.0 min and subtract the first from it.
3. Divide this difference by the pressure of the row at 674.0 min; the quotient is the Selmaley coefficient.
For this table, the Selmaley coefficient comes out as -0.16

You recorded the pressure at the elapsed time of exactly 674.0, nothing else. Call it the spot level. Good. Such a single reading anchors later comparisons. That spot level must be 10.4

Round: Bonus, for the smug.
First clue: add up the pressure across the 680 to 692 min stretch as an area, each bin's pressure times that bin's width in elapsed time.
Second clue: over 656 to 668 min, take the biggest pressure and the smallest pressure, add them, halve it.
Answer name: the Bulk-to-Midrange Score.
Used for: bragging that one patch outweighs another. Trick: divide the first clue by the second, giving 11.9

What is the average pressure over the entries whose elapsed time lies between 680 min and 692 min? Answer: 10.5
